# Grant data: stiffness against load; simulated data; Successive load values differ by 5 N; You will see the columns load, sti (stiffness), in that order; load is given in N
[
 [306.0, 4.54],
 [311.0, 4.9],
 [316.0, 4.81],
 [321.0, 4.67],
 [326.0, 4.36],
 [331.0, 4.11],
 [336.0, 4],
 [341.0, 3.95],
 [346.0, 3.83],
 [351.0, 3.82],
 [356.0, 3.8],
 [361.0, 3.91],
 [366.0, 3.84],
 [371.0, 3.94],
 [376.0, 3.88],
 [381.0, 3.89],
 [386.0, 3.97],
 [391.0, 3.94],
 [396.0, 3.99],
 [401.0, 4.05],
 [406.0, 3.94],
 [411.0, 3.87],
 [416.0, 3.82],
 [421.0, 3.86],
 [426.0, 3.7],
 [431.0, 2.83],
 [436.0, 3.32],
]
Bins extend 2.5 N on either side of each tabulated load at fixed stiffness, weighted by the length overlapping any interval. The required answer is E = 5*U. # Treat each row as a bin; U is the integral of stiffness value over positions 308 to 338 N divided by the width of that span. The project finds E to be 22.4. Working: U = 4.48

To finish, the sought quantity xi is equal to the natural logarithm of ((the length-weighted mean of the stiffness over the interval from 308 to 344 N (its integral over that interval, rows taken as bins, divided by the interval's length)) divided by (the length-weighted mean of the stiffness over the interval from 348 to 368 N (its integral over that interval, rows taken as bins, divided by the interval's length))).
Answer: 0.13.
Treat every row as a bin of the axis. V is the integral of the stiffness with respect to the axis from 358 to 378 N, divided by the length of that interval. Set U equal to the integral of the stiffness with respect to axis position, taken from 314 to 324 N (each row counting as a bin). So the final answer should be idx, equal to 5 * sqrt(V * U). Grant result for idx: 68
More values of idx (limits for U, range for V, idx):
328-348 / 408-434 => 85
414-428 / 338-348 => 72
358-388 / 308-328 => 117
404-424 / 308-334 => 94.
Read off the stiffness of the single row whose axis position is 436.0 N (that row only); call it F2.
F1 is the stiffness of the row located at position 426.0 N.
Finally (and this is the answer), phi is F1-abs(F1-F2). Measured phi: 3.32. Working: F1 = 3.7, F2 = 3.32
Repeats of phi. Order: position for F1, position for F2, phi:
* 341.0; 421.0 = 3.86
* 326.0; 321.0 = 4.05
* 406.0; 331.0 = 3.77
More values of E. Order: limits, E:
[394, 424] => 19.6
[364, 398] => 19.6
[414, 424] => 19.2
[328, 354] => 19.7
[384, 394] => 19.8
